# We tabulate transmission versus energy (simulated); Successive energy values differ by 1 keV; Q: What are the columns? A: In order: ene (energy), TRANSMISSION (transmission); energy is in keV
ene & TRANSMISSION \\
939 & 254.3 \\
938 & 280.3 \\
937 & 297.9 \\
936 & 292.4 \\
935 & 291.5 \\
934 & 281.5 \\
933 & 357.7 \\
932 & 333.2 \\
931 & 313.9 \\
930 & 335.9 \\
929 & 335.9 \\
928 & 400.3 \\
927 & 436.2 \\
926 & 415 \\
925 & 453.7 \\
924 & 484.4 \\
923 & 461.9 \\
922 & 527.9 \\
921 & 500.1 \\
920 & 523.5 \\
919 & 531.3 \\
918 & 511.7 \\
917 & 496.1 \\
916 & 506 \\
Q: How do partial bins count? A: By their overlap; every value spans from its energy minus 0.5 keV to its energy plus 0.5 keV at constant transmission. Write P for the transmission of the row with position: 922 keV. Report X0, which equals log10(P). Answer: 2.72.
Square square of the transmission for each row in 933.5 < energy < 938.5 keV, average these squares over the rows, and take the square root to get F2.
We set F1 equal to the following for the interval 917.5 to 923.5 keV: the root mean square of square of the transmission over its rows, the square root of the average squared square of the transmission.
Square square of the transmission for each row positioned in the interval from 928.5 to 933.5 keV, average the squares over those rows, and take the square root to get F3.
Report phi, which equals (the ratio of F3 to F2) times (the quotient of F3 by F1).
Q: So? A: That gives 0.6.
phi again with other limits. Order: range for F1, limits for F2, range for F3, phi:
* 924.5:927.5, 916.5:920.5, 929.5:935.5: 0.2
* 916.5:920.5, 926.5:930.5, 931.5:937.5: 0.2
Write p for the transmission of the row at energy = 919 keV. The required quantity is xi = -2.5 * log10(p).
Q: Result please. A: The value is -6.81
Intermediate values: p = 531.3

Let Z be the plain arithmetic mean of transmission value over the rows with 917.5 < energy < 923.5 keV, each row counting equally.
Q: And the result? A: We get 509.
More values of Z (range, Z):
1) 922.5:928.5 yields 442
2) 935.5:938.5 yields 290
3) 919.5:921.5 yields 512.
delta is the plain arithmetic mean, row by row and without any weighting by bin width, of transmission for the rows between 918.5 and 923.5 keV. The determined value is 509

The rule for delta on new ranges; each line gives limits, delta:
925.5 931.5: 373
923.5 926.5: 451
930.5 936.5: 312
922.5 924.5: 473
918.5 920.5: 527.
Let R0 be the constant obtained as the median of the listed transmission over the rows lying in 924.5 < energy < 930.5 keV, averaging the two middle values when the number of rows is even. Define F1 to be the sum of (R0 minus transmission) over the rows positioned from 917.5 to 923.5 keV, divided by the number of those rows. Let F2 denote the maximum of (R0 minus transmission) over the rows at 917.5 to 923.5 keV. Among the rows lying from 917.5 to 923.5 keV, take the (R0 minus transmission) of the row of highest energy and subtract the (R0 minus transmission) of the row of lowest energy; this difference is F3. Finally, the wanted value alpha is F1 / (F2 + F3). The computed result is 22.9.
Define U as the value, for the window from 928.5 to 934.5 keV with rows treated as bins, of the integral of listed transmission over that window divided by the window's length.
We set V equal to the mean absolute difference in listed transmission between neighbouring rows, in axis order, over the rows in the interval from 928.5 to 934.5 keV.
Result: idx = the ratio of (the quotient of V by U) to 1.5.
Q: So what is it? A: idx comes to 0.058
